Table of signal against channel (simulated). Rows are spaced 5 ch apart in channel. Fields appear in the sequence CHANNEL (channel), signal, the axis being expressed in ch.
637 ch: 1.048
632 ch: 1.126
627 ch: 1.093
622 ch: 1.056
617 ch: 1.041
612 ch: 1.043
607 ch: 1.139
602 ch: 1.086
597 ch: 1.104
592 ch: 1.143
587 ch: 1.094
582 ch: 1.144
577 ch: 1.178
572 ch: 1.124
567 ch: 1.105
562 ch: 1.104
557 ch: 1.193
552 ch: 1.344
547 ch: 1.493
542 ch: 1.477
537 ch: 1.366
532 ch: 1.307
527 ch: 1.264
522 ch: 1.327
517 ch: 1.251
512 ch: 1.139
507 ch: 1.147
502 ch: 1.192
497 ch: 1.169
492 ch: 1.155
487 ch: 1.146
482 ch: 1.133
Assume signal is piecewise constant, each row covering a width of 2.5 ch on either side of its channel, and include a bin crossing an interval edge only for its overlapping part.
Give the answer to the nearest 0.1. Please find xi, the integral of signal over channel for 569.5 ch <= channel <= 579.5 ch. 11.5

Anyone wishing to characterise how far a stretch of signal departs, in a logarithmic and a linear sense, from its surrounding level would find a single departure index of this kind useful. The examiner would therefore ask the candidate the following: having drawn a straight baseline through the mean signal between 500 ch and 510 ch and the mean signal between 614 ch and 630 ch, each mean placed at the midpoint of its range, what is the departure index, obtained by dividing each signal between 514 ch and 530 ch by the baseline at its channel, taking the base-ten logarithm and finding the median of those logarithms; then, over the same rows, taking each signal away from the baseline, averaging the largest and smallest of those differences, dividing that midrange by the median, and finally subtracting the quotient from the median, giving 3.3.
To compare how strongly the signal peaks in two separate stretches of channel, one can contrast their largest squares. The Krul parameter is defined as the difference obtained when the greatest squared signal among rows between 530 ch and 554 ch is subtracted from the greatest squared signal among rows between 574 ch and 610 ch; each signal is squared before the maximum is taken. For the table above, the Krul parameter -0.8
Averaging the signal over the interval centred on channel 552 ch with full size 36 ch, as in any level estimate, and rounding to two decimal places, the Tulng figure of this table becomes 1.30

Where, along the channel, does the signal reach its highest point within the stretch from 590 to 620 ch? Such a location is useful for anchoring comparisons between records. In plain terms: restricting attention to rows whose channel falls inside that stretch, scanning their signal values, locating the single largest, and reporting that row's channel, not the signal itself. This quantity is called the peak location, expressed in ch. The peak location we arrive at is 592 ch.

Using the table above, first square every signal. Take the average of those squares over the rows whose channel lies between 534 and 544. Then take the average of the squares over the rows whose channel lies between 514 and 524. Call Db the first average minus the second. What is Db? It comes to 0.4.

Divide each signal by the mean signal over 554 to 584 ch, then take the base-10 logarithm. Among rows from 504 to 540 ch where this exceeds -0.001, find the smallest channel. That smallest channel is 507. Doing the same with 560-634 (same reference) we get 577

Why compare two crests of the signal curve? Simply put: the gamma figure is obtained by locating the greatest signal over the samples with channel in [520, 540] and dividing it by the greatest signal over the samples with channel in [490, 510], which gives 1.15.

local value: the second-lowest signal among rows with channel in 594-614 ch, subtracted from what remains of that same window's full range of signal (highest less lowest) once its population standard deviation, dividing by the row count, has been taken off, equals -1.025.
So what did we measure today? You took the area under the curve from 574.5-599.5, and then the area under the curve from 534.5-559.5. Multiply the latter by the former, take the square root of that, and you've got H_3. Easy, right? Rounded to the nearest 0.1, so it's 31.2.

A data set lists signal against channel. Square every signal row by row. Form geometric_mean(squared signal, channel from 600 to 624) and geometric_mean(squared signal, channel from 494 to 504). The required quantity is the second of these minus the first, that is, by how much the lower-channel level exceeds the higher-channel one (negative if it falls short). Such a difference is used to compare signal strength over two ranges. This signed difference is 0.2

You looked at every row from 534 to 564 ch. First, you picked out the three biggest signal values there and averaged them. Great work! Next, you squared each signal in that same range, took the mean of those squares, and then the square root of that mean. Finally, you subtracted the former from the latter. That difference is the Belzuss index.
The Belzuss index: -0.11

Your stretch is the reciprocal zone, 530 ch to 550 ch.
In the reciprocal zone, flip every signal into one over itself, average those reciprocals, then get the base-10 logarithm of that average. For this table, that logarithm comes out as -0.148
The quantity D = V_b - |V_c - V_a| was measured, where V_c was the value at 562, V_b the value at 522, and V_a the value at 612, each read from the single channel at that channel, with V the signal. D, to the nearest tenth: 1.3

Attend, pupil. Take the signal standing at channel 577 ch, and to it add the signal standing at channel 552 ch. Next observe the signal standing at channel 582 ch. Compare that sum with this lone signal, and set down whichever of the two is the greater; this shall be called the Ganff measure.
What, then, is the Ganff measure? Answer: 2.52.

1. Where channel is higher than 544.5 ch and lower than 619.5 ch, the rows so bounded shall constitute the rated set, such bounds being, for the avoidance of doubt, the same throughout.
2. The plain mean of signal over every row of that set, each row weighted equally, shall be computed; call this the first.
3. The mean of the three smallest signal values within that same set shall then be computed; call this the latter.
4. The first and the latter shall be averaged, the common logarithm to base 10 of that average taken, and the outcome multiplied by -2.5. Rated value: -0.110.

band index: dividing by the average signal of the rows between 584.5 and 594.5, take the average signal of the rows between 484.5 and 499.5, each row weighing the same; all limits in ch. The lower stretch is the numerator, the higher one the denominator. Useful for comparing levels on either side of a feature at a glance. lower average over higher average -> 1.03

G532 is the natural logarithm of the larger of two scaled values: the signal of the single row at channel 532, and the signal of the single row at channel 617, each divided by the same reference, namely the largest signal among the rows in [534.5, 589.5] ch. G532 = -0.133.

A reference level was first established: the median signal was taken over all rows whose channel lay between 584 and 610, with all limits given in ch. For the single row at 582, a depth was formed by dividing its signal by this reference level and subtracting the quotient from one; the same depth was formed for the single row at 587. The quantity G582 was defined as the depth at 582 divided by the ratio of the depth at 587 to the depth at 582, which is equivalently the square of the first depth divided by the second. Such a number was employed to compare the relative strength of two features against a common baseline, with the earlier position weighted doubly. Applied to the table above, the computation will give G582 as 0.14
